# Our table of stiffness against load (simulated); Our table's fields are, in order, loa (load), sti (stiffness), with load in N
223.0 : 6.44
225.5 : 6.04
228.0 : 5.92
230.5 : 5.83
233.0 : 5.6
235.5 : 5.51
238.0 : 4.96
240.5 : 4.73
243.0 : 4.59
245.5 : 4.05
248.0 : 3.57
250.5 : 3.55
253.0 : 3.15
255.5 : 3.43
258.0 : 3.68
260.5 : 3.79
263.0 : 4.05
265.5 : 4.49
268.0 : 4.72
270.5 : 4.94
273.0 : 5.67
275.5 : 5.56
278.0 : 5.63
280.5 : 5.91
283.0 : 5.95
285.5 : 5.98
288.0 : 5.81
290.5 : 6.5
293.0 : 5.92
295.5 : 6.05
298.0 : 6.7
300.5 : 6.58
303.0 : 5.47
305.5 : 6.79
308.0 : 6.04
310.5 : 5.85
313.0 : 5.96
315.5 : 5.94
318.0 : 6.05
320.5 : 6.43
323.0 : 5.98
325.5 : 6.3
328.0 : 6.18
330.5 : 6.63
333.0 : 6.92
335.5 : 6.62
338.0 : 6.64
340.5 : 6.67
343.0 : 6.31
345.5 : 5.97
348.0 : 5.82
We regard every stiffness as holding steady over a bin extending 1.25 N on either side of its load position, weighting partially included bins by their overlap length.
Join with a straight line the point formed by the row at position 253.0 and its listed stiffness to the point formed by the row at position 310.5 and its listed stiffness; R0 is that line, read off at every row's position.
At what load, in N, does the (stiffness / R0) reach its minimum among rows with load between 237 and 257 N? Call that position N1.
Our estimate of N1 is 253.0 N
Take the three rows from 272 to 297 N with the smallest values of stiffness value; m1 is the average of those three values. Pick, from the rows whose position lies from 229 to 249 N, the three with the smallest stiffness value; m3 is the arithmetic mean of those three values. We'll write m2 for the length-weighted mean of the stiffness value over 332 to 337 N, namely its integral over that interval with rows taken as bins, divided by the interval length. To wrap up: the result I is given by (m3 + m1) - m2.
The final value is 2.9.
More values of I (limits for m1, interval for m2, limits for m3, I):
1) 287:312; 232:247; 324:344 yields 7.1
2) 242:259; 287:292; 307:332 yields 3.1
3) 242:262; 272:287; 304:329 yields 3.5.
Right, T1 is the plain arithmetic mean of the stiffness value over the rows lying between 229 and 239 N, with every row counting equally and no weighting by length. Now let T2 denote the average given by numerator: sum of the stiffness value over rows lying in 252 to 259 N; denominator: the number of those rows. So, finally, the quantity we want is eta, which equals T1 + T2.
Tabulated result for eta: 8.9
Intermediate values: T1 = 5.5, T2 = 3.4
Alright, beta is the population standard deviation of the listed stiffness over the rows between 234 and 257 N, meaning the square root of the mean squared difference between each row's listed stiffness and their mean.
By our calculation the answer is 0.8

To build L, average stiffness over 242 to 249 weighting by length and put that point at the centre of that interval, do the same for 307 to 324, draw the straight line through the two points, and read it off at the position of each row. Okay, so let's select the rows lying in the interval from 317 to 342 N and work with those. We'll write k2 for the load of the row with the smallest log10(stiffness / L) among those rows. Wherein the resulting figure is 323.0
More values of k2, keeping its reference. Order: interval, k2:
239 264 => 253.0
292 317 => 303.0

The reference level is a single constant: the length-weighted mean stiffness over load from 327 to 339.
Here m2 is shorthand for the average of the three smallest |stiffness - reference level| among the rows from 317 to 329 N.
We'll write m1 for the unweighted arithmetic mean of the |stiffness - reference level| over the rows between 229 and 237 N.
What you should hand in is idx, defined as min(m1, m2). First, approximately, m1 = 1.0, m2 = 0.30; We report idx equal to 0.3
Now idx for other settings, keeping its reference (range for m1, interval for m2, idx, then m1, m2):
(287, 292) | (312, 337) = 0.1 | 0.5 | 0.07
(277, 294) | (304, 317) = 0.5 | 0.6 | 0.47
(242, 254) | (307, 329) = 0.3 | 2.8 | 0.30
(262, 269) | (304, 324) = 0.3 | 2.2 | 0.31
